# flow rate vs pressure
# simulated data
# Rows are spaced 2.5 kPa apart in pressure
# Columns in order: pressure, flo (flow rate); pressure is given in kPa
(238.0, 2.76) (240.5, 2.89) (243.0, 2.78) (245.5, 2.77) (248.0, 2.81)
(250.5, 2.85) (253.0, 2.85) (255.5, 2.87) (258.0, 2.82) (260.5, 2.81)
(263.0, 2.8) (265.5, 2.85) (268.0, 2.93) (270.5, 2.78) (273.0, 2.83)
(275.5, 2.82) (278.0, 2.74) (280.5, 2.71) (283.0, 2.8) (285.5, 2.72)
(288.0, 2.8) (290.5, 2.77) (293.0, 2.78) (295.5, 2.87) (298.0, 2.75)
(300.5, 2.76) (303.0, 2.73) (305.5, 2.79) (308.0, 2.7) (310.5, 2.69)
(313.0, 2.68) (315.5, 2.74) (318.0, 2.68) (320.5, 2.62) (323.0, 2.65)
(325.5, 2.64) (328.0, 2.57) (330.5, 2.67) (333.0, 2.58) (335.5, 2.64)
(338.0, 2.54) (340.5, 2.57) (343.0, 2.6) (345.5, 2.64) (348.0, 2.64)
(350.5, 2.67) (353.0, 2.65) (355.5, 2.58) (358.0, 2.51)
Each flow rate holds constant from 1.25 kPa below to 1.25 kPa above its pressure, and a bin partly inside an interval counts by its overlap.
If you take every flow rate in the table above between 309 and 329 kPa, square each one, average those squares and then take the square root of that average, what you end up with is 2.66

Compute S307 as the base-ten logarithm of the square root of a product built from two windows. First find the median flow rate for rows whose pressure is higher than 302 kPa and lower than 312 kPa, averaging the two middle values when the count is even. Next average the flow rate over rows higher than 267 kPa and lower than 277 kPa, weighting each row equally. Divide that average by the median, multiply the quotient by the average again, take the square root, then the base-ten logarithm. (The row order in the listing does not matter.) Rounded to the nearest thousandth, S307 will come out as 0.236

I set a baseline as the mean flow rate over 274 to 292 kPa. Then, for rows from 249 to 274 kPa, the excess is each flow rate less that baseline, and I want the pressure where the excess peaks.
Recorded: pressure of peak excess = 268.0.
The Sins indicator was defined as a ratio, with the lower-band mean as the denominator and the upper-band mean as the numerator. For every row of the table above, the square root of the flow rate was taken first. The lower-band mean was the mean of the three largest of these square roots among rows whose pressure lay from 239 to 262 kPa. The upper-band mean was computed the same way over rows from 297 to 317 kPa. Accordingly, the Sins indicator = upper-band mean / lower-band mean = 0.98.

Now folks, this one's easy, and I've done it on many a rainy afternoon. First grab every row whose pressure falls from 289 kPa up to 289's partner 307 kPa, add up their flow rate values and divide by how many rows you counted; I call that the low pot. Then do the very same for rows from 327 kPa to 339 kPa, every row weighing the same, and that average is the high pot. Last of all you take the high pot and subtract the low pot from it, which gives -0.18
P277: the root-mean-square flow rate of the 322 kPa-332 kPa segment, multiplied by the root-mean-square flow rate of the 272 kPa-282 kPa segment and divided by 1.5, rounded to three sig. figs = 4.87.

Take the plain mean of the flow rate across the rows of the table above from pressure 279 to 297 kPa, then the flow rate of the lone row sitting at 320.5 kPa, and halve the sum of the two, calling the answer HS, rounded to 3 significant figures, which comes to 2.70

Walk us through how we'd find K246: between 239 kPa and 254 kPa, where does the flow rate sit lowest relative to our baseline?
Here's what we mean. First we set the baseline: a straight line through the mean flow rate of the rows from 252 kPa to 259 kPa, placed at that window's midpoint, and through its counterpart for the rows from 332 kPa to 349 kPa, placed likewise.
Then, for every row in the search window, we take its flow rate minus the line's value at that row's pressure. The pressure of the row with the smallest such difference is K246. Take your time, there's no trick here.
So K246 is 245.5 kPa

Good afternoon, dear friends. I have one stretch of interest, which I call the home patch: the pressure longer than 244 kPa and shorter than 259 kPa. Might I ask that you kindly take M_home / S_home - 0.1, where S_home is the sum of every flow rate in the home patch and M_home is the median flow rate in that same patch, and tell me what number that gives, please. 0.0671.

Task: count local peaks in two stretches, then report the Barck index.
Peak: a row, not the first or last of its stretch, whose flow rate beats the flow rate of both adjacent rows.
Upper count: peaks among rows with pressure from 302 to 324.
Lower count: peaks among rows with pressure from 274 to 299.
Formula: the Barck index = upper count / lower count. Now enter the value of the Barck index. 0.7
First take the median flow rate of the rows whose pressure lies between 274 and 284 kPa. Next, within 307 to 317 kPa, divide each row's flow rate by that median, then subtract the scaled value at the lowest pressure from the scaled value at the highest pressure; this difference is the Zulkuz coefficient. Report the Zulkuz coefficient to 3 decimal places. 0.014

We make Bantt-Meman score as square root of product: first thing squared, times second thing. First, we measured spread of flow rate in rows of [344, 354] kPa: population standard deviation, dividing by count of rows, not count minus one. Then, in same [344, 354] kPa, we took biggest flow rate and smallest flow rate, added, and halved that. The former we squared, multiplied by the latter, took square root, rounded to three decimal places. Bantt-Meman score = 0.020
